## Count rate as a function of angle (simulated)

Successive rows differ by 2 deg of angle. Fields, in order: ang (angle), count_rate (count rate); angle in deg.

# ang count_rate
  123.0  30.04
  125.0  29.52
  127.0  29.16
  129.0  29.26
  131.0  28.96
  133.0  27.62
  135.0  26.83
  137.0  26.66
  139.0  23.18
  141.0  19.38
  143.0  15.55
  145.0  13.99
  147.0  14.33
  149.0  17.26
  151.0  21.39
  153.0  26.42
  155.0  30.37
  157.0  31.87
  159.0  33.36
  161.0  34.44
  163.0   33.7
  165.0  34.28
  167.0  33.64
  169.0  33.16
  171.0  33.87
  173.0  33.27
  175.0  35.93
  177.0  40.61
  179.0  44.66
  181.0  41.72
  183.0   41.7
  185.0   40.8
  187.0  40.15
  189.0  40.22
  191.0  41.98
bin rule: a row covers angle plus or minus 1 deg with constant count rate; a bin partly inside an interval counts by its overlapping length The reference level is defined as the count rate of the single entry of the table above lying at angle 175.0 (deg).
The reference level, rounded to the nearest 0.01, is 35.93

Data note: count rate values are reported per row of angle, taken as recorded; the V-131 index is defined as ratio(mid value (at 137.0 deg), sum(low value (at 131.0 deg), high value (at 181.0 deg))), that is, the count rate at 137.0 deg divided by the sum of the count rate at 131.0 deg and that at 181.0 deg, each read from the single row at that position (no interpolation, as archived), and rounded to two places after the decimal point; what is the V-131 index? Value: 0.38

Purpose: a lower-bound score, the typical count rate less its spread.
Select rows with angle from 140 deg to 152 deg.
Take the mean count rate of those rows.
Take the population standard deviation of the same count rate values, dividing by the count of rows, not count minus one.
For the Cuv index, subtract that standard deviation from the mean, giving 14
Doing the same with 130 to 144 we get 19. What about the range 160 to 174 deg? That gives 33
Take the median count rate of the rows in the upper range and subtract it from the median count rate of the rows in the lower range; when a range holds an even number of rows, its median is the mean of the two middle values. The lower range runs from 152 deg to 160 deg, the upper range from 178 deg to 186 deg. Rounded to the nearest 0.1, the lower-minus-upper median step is -10.6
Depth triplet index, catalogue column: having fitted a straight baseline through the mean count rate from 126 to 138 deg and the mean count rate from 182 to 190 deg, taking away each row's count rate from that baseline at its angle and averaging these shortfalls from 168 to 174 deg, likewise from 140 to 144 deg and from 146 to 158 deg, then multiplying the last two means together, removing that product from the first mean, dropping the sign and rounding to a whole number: 115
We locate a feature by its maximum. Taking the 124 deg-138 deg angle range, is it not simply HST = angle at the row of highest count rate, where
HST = 125.0 deg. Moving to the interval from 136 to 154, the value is 137.0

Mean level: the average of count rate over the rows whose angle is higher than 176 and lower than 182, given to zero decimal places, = 42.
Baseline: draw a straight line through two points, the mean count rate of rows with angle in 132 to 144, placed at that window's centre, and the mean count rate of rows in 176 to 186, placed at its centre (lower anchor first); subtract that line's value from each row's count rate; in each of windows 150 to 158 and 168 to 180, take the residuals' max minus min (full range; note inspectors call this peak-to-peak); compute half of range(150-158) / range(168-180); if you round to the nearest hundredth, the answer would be 0.45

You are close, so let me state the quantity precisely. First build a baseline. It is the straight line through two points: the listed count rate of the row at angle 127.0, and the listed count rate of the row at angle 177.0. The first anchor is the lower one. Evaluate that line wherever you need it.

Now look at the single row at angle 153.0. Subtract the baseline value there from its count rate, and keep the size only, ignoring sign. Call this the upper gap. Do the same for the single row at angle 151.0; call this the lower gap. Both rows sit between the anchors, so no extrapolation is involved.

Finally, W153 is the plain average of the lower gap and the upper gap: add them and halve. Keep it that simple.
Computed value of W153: 11.0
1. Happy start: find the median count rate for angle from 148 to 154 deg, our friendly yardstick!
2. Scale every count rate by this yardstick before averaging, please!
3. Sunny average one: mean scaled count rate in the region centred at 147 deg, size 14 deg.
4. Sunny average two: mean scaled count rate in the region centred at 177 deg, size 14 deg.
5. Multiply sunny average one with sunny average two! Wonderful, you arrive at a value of 1.6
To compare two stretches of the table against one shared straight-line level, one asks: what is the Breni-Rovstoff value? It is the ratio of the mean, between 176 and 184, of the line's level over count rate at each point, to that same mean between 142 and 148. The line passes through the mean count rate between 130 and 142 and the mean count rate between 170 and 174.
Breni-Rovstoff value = 0.45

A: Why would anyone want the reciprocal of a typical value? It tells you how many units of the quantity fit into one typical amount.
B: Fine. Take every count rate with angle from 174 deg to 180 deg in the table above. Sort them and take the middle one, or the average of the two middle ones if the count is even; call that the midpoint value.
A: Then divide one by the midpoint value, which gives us 0.025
